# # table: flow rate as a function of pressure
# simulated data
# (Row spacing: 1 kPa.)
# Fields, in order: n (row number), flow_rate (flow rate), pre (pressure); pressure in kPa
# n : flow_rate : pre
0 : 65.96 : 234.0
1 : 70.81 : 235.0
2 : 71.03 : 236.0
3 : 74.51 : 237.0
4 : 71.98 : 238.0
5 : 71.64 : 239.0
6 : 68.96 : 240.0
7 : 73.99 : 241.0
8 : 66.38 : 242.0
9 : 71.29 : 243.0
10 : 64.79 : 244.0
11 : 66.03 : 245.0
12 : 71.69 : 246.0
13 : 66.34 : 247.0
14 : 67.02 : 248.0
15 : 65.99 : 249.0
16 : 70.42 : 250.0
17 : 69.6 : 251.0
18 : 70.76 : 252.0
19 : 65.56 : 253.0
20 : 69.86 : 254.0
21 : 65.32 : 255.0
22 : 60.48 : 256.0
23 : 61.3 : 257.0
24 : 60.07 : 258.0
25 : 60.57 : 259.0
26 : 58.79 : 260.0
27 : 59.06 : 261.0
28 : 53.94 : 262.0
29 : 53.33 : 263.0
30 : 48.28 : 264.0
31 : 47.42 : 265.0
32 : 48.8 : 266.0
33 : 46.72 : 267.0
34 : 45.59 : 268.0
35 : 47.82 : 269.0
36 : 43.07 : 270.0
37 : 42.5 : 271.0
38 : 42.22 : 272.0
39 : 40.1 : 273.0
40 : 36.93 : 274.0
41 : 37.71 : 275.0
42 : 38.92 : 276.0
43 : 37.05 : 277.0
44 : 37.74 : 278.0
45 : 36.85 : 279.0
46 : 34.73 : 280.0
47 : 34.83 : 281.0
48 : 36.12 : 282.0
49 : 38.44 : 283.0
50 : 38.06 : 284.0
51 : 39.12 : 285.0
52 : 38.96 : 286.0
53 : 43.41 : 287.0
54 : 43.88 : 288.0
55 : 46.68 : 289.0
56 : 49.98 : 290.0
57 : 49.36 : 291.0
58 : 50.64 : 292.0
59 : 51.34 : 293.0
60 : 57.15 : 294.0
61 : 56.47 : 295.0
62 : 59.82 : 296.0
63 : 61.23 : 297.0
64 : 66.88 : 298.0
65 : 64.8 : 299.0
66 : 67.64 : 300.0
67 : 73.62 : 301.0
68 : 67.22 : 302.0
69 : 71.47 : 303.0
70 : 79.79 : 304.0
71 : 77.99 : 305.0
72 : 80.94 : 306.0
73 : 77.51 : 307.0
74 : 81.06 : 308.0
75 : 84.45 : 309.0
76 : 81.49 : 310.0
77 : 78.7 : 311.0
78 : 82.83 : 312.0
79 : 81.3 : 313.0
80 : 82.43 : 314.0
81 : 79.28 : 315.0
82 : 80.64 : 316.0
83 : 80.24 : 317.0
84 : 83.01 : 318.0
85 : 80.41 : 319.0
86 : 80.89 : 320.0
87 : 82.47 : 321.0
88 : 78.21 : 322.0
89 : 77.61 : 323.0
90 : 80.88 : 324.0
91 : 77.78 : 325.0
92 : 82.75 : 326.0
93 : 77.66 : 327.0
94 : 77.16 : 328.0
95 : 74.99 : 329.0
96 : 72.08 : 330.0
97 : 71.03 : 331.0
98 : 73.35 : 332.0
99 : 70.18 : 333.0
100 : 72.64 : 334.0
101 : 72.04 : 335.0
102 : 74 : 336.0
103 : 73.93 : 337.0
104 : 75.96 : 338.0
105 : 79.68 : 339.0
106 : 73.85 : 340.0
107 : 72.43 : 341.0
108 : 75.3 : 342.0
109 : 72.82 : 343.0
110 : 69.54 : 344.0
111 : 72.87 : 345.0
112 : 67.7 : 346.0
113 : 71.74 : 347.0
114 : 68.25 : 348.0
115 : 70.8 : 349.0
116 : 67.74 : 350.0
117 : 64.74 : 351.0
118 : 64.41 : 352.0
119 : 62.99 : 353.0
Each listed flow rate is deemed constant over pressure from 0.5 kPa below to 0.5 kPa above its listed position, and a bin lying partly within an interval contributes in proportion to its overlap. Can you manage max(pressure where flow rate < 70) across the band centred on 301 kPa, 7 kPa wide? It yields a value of 302.0 kPa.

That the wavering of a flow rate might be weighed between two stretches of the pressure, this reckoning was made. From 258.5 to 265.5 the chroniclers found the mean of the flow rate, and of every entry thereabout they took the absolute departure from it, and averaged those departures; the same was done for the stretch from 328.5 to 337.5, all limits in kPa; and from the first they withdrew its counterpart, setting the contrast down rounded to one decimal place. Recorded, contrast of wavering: 3.1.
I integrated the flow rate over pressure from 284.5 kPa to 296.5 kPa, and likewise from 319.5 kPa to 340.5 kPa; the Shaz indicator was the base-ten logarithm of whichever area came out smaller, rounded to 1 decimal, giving 2.8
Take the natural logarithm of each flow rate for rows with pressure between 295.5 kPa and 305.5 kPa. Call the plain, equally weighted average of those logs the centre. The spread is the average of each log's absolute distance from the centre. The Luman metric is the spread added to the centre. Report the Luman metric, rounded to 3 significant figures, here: 4.31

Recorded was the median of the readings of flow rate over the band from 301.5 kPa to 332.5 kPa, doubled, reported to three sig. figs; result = 160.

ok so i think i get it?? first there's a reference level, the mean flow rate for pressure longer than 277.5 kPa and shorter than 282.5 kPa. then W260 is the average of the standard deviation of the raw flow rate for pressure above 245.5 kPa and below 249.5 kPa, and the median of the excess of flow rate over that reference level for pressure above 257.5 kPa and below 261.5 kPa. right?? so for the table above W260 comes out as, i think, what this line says 13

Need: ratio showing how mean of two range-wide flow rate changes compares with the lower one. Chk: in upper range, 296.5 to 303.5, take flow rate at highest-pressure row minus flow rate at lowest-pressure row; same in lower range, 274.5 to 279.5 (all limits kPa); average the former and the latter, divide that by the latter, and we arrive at -5.5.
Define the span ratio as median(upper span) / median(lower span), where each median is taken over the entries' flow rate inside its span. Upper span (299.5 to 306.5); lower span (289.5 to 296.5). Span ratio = 1.43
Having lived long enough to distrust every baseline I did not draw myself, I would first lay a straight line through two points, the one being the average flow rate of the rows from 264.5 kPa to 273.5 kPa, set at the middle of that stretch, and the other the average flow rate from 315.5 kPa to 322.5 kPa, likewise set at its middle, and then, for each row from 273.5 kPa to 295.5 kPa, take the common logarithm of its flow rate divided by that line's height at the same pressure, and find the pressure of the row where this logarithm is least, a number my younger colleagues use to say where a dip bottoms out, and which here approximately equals 281.0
